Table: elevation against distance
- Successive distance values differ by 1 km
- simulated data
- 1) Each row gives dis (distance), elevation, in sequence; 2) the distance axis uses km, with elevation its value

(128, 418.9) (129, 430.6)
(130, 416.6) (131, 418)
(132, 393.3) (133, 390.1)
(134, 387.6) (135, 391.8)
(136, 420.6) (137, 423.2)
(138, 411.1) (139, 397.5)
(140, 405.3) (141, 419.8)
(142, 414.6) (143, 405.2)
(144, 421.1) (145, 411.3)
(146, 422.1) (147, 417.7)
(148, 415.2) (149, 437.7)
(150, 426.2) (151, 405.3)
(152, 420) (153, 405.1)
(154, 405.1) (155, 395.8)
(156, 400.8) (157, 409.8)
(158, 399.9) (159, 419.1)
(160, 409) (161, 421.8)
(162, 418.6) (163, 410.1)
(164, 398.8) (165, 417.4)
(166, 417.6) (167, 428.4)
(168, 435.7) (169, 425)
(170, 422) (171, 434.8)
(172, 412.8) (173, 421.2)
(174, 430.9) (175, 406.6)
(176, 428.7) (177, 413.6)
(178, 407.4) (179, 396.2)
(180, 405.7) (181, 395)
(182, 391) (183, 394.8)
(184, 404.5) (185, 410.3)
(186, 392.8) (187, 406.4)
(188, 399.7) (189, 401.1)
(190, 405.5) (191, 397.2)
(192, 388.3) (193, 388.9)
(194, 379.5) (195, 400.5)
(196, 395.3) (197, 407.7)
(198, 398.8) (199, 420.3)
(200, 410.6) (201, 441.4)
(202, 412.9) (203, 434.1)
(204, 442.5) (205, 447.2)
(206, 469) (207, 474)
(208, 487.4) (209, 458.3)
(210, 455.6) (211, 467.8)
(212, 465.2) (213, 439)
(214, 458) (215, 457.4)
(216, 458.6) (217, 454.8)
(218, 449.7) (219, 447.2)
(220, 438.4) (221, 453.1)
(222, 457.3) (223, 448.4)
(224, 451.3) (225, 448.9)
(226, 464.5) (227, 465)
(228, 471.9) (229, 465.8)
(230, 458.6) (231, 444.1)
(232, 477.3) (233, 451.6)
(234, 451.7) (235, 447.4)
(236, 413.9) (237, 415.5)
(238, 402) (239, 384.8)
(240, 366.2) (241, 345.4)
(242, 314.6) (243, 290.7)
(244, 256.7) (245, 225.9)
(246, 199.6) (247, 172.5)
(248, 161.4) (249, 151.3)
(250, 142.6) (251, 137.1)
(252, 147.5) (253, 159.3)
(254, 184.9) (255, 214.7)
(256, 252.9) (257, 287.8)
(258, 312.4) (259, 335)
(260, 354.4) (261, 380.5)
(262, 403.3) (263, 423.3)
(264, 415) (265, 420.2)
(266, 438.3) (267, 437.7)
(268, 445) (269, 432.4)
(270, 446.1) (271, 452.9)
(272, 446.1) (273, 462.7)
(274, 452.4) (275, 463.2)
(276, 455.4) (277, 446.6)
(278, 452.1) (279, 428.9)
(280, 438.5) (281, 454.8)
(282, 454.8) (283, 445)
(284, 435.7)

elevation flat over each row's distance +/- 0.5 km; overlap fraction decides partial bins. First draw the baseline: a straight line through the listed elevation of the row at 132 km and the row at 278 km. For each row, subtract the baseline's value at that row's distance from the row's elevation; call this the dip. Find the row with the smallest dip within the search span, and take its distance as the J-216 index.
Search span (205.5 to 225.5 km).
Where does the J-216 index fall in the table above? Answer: 220 km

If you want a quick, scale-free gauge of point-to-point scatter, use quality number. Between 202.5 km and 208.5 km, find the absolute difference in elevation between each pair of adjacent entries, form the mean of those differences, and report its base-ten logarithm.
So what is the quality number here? 1.03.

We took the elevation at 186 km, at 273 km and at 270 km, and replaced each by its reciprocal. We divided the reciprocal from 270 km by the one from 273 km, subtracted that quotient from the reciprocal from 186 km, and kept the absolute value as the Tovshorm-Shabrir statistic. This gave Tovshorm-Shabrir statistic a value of 1.03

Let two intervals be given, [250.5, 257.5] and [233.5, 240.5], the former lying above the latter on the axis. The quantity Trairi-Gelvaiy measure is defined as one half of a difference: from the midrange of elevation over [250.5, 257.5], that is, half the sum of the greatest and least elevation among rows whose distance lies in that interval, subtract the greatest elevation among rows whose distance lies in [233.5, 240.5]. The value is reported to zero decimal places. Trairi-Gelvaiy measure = -120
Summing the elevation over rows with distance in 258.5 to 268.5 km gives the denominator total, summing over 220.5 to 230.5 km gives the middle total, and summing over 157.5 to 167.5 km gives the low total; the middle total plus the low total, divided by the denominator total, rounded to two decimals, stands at 2.15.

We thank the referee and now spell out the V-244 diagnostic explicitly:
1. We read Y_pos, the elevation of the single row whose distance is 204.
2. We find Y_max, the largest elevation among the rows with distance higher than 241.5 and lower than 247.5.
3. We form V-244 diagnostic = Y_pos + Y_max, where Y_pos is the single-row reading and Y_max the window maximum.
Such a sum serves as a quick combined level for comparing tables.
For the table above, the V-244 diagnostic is 757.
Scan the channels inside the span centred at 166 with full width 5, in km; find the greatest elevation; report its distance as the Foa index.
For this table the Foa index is 168 km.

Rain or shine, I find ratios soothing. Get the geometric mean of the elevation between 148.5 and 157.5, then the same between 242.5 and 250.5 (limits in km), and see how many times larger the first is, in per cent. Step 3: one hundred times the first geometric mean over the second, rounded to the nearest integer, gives 212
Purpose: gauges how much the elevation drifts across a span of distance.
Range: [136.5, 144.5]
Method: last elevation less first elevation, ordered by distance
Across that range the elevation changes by -2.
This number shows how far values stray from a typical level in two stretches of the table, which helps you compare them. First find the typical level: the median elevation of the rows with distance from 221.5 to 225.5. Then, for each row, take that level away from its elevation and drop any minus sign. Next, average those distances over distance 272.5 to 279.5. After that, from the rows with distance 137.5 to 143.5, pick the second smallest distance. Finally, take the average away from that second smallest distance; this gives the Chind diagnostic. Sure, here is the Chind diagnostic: 27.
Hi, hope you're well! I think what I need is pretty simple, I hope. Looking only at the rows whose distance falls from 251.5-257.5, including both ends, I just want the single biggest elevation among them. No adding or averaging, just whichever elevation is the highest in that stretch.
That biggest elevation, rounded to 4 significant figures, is 287.8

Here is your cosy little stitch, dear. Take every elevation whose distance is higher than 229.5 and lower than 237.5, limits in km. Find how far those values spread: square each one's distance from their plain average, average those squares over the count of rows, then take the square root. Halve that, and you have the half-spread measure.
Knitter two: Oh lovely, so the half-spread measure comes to 10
